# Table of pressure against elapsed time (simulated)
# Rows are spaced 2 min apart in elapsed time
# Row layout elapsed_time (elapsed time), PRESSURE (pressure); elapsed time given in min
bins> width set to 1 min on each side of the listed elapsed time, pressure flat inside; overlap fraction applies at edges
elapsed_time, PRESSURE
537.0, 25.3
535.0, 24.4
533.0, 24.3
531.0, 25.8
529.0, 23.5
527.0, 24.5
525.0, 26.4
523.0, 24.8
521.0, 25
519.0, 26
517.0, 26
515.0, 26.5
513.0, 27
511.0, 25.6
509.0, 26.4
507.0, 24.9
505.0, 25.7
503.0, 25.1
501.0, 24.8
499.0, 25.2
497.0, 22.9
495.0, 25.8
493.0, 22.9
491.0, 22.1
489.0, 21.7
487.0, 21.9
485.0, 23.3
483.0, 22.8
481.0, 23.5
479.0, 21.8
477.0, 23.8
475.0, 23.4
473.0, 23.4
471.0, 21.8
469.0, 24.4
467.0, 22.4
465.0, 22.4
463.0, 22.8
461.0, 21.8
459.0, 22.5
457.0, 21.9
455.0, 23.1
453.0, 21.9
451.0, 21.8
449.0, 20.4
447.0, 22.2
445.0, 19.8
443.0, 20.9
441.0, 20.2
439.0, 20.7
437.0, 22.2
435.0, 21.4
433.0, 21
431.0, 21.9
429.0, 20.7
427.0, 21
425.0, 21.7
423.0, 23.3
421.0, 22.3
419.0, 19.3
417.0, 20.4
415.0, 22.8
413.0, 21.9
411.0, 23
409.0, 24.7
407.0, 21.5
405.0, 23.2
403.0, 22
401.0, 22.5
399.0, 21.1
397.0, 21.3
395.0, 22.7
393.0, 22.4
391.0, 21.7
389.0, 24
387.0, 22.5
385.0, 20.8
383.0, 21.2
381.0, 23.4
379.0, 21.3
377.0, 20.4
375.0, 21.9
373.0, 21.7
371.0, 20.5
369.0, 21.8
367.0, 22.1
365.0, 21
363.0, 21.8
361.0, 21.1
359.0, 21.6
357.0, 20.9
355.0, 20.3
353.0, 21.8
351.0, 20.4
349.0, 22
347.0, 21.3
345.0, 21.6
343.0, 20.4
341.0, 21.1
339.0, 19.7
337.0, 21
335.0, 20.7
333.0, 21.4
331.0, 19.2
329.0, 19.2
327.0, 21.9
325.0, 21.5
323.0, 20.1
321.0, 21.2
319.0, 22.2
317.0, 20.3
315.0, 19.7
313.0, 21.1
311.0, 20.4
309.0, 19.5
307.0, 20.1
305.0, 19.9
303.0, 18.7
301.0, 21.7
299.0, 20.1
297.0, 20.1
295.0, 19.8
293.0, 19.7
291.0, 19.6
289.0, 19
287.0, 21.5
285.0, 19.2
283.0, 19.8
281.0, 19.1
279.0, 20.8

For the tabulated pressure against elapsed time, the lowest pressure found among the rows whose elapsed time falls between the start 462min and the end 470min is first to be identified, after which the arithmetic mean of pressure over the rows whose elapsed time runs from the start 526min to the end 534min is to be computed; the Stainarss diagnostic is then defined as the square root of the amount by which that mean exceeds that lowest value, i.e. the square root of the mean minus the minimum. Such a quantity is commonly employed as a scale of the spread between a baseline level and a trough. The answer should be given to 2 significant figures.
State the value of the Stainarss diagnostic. 1.5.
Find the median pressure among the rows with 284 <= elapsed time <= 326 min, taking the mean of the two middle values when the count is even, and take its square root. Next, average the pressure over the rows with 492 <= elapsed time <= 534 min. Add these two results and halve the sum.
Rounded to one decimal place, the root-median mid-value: 14.8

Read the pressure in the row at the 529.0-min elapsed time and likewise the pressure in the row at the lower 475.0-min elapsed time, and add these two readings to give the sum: 46.9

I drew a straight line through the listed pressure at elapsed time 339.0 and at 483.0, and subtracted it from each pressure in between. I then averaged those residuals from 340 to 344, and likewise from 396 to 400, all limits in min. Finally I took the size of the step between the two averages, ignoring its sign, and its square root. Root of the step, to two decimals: 0.87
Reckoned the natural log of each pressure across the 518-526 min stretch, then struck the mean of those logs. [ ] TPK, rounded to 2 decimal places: 3.24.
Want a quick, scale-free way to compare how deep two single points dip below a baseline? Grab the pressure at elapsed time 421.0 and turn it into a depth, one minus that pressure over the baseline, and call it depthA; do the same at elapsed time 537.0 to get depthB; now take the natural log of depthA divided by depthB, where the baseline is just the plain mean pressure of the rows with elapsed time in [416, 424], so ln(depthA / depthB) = -1.41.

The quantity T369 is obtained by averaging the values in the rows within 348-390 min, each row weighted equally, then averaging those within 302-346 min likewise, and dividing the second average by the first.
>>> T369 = 0.95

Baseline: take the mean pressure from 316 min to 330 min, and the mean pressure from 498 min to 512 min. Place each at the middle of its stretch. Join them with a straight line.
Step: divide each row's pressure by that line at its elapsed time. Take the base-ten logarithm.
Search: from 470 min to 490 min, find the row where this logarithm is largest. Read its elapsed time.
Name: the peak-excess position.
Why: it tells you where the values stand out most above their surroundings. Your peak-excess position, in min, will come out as 477.0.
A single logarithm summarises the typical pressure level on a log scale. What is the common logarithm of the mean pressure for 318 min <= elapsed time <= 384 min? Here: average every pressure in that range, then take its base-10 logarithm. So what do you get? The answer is 1.325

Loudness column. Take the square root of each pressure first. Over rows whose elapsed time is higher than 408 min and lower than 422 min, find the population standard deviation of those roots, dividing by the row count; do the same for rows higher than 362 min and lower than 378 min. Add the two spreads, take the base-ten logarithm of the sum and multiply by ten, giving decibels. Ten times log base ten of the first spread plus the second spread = -6.1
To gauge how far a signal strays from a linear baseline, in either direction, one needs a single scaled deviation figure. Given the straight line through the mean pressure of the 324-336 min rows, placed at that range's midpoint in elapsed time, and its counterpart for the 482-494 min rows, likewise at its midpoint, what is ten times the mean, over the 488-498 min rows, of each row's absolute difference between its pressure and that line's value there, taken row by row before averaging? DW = 10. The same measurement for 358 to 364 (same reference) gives 5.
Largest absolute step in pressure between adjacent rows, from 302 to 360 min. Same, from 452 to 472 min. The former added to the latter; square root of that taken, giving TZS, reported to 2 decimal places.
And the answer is 2.30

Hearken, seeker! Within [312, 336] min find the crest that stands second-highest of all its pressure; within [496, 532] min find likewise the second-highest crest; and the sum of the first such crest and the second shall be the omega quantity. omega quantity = 48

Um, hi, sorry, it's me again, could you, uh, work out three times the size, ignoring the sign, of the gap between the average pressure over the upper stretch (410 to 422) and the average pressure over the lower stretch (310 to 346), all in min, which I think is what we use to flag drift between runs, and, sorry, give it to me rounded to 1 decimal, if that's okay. 2.7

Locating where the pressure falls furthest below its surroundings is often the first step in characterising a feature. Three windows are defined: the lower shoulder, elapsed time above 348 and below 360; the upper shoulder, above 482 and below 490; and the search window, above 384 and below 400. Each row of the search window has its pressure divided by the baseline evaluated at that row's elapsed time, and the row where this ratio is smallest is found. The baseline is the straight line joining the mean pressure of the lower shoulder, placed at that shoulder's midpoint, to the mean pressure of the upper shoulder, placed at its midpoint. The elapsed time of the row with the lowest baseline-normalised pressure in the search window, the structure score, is 385.0 min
